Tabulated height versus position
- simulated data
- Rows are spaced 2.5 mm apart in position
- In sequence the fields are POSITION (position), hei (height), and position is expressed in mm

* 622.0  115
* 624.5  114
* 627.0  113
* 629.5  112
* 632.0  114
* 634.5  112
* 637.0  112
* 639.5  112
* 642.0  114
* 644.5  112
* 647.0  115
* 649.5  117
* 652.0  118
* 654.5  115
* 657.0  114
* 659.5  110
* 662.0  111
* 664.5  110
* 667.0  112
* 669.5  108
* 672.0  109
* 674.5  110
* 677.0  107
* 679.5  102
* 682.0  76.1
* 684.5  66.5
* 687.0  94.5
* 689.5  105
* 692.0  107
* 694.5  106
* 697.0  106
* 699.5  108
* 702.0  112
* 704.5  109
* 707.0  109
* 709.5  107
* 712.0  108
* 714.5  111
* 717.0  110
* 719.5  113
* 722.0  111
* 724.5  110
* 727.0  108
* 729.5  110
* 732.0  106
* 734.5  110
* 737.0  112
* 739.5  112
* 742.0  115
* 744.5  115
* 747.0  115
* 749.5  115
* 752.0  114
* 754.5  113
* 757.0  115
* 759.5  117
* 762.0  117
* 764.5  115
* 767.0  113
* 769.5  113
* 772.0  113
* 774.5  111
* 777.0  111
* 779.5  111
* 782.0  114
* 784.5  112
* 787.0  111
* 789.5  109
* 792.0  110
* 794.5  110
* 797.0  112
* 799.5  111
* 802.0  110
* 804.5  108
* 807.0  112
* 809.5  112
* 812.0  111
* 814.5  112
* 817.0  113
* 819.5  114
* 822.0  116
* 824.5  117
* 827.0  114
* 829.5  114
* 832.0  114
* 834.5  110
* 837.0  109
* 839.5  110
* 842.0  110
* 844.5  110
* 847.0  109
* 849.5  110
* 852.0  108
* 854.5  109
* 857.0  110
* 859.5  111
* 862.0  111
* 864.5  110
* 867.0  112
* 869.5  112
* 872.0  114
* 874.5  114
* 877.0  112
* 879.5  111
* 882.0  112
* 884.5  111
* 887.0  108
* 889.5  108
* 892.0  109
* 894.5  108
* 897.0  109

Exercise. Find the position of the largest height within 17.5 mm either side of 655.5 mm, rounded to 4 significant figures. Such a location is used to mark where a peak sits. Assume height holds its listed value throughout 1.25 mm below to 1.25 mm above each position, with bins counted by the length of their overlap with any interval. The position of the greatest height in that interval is 652.0 mm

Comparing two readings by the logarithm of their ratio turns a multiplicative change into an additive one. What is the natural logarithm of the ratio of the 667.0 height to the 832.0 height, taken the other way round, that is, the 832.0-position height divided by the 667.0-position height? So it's 0.018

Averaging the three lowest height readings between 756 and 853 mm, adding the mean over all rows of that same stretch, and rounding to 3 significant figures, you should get 220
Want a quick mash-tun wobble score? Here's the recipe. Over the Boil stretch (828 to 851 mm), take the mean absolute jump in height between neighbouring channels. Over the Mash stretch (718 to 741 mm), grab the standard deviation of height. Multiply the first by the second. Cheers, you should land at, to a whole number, 2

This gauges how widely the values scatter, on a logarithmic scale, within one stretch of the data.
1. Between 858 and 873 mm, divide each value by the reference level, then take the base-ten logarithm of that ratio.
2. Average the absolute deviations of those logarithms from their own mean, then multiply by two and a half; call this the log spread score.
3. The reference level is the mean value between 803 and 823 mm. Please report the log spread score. 0.0097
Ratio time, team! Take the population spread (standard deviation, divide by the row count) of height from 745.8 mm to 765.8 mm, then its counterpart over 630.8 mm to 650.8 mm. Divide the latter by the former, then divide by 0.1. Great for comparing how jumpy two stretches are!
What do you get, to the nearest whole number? 14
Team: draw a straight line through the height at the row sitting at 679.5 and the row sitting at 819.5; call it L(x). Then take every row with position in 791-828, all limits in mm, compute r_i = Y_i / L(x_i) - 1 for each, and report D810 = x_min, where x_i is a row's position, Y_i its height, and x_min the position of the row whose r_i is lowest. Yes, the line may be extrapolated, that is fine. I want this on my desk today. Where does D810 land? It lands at 804.5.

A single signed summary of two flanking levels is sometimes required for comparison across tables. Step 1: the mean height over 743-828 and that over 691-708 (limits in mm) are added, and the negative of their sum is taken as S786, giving -221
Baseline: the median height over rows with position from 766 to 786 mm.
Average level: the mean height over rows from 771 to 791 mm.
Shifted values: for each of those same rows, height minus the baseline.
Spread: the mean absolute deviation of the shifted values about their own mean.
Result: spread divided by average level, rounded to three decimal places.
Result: 0.010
